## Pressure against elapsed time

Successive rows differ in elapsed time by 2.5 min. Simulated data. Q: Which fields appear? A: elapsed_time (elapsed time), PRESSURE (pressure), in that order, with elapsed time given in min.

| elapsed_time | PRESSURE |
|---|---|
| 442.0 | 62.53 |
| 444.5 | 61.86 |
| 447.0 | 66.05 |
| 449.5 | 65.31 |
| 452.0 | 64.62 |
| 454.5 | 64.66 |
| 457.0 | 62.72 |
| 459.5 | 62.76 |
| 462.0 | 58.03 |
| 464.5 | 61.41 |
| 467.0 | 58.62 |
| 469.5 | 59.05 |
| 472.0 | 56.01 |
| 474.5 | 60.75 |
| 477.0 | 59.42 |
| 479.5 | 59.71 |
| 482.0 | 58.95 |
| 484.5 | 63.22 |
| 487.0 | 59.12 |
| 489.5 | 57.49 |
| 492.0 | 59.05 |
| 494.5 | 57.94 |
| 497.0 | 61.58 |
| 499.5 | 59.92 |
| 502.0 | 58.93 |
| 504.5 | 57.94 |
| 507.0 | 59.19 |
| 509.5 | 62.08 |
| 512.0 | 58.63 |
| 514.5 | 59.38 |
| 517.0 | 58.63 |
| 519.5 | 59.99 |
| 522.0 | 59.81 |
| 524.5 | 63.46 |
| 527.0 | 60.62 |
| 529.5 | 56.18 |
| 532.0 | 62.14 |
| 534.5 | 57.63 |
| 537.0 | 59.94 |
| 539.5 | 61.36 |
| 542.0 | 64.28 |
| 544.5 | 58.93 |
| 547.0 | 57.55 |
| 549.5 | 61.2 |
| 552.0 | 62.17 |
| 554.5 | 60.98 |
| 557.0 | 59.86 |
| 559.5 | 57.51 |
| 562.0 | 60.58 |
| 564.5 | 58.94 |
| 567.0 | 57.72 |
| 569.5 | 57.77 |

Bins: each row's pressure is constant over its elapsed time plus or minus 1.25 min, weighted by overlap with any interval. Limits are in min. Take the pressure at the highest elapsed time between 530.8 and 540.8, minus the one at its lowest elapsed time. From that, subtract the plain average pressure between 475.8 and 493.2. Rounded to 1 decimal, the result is -60.3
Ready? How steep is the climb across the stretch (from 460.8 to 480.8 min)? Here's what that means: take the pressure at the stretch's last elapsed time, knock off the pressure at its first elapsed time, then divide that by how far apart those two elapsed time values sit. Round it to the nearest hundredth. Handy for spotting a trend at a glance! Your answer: 0.10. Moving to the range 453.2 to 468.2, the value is -0.48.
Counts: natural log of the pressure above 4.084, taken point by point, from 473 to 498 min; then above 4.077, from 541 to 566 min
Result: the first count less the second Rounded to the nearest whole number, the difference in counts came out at -1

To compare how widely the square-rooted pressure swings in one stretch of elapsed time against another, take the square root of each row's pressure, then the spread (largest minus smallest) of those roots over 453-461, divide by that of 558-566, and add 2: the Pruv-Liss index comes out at 2.61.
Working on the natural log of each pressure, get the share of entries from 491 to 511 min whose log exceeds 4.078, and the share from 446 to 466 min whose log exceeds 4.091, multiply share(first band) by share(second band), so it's 0.55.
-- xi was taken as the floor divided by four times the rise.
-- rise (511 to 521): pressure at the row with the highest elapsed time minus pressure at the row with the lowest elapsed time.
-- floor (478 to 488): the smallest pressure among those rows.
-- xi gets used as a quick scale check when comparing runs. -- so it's 11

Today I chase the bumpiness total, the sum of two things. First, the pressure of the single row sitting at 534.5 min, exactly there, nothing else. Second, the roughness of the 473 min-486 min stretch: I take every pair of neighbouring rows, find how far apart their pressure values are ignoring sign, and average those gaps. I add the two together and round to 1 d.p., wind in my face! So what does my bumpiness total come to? 59.3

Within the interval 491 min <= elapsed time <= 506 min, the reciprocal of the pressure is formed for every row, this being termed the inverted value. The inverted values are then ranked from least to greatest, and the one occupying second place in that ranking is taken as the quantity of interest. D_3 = 0.0167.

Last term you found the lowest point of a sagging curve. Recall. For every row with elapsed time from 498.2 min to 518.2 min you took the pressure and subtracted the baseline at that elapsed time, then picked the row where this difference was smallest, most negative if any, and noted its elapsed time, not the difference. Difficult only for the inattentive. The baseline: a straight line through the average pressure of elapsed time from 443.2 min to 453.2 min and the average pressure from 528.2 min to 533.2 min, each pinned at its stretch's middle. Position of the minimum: 504.5 min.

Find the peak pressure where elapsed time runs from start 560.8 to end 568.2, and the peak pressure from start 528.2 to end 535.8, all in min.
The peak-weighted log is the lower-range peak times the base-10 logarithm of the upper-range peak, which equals 111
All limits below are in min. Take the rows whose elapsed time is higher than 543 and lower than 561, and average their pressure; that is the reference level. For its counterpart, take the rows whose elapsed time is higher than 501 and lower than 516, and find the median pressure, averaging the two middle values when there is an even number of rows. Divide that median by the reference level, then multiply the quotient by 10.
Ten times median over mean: 9.9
